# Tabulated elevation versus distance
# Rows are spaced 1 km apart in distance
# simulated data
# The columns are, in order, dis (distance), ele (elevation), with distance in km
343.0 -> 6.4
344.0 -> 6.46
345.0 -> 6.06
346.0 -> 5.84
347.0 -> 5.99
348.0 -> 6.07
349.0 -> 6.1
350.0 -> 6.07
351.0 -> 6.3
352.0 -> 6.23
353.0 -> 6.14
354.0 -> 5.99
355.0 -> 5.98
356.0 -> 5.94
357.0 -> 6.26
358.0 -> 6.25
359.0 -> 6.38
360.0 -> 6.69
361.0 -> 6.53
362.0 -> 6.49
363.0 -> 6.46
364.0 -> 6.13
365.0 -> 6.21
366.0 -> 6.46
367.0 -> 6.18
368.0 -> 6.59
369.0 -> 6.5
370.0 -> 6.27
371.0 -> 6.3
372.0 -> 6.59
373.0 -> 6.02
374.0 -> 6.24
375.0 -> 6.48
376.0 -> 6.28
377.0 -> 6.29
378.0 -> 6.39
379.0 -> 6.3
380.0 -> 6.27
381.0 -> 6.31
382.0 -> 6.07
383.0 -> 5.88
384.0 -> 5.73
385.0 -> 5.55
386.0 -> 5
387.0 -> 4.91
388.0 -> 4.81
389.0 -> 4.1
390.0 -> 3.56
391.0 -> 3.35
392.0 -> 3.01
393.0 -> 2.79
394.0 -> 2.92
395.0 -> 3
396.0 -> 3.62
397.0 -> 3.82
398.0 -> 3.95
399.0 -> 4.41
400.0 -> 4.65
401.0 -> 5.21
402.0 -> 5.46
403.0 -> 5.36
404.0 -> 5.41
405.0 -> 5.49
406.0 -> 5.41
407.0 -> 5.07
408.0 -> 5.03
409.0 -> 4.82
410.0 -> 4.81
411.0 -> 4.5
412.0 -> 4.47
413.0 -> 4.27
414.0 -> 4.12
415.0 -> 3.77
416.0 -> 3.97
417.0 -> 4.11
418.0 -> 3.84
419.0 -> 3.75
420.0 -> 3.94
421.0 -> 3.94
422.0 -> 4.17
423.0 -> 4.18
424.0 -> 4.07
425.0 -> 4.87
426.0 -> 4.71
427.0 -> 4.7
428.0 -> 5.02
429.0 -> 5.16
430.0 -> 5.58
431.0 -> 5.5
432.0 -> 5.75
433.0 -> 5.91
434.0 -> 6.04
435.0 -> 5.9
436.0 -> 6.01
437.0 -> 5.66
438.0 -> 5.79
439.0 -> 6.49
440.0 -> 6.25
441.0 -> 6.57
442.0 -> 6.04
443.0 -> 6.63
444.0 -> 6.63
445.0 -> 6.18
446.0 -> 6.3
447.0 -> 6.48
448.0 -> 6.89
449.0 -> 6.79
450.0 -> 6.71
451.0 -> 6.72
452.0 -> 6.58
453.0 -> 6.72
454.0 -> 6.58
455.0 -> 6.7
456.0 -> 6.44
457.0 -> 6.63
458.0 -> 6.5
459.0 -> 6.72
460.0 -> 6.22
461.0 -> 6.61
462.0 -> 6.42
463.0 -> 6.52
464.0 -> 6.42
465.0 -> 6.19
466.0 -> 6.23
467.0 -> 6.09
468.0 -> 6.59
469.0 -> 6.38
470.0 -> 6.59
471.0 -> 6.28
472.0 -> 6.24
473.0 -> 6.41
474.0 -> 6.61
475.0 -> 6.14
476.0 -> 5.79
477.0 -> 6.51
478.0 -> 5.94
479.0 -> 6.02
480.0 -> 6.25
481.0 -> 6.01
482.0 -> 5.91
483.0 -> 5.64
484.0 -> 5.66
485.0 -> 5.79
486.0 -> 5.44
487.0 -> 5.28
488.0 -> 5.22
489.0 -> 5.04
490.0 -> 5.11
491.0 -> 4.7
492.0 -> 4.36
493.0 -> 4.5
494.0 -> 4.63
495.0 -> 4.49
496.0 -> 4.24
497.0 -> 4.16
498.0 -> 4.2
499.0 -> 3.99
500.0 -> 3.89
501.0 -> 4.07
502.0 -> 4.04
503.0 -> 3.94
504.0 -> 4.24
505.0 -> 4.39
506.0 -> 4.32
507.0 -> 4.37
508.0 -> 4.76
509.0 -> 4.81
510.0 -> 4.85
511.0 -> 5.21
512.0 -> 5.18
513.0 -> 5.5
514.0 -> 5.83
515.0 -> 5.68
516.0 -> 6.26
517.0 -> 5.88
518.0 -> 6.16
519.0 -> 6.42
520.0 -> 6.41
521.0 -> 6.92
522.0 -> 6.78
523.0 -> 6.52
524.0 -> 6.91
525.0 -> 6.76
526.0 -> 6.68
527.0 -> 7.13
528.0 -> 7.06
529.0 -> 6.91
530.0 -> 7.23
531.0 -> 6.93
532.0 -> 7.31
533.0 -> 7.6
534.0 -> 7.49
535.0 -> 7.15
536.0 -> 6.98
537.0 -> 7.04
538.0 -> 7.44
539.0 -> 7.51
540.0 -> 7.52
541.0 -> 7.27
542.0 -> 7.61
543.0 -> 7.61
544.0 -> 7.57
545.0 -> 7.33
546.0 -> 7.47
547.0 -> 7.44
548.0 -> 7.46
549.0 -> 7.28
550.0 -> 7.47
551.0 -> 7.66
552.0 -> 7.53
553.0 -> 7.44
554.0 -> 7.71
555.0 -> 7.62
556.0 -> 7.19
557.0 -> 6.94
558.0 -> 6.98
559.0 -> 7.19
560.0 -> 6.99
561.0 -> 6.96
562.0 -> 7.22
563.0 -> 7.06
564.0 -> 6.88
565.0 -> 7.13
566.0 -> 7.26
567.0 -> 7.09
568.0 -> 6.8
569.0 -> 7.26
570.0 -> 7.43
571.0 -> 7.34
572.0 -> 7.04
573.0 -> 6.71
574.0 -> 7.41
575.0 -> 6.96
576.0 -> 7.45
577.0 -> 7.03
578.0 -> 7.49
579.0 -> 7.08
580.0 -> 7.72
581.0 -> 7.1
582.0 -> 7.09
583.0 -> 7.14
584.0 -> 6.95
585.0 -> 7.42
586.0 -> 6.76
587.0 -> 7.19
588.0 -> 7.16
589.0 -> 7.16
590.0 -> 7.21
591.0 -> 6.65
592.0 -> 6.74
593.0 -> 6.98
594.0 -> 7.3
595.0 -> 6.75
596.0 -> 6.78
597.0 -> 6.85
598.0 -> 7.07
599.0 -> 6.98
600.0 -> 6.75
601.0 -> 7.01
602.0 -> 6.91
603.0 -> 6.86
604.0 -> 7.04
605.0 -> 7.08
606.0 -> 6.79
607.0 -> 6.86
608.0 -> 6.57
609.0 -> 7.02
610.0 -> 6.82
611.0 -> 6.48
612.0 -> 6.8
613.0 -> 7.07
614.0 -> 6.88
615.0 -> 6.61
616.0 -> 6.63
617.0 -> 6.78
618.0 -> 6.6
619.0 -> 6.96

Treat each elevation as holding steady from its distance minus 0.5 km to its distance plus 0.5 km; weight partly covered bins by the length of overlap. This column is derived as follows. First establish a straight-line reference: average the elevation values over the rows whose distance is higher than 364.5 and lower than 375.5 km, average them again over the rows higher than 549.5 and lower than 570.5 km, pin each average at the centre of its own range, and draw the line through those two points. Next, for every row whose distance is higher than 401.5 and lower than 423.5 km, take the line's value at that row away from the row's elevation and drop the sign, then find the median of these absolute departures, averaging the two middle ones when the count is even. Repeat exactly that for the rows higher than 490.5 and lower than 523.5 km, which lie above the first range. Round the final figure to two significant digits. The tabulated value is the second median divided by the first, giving 1.0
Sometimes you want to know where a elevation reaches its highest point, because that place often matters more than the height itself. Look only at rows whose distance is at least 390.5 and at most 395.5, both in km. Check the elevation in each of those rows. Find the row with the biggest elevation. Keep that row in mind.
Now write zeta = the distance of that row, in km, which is 391.0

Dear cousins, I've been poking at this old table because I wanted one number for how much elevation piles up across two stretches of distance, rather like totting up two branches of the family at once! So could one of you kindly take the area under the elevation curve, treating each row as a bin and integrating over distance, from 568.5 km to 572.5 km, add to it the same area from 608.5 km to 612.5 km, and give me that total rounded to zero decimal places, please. 56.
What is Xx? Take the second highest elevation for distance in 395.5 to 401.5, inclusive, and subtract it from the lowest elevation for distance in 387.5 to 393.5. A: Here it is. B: -1.9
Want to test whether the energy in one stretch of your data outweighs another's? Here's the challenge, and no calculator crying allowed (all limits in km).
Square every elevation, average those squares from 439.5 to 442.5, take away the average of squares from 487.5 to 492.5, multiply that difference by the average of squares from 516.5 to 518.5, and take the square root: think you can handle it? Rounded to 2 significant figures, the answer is 24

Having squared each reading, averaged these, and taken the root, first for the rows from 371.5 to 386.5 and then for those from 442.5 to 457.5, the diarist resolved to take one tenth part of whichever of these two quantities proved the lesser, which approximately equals 0.61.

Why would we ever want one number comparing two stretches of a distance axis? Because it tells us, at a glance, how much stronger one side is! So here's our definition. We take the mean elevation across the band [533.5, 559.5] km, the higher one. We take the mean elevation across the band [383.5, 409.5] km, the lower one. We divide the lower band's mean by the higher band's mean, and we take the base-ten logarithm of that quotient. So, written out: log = -0.22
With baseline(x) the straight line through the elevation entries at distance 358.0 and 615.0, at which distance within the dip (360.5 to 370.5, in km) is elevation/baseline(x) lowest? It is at 364.0 km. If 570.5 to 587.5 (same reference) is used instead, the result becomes 573.0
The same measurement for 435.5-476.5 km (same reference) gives 437.0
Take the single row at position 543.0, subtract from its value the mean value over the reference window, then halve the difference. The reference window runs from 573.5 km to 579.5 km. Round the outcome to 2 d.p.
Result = 0.19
